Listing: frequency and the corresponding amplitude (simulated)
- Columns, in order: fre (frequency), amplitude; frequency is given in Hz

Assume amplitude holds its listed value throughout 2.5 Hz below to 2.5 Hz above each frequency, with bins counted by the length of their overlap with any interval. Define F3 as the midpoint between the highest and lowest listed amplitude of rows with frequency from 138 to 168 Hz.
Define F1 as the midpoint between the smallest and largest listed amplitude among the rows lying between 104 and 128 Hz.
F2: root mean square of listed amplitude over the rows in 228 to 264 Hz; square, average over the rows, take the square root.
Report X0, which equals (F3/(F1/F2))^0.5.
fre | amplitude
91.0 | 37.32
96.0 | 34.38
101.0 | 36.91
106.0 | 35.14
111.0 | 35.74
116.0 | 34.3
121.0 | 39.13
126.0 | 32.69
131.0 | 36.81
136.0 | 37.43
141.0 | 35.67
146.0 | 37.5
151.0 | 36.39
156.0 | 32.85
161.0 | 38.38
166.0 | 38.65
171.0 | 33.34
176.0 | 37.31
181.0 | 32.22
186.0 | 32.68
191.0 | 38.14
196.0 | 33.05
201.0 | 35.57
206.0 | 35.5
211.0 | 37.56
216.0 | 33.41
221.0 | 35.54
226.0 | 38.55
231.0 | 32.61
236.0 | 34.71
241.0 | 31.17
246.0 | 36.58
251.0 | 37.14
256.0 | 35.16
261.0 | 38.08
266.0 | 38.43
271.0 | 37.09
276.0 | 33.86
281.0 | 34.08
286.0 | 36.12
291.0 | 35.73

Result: 5.91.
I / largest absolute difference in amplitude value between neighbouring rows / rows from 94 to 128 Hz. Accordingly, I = 6.4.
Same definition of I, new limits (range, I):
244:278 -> 3.2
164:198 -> 5.5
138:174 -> 5.5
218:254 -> 5.9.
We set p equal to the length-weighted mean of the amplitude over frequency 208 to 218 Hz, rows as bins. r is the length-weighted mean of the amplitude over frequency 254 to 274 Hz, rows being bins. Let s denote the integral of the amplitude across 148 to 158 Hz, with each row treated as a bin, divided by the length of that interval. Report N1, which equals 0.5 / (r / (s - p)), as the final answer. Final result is -0.010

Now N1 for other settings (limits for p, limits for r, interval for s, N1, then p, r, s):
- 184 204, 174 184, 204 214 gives 0.022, 34.9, 34.5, 36.4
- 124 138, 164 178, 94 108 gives -0.002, 35.7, 36.3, 35.5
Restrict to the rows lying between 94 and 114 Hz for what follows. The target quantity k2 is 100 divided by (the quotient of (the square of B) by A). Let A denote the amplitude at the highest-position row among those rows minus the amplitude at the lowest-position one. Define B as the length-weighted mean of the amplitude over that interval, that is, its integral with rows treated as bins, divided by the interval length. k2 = 0.11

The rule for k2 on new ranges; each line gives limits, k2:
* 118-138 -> -0.13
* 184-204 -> 0.24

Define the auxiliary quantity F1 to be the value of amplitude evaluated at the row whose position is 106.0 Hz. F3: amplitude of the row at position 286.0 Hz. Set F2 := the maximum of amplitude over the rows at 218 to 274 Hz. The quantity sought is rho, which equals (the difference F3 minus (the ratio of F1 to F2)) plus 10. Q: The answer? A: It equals 45.2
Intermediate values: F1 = 35.14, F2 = 38.55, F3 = 36.12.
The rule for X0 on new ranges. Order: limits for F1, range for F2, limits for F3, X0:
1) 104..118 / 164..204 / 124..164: 5.98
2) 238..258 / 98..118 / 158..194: 6.07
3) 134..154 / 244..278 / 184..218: 5.96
